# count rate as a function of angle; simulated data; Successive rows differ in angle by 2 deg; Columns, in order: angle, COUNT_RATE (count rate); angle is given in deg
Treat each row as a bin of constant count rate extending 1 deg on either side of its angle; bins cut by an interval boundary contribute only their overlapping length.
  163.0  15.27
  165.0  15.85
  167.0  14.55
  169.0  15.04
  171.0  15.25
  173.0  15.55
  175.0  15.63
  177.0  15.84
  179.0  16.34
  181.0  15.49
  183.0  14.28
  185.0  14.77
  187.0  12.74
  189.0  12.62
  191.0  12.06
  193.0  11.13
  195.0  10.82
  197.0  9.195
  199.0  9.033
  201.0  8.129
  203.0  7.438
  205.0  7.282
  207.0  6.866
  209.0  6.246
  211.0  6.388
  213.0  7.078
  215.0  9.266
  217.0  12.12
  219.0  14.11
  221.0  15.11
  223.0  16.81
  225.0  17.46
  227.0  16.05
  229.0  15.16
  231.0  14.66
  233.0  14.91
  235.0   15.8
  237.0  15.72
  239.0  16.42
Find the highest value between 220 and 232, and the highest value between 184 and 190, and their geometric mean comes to 16.1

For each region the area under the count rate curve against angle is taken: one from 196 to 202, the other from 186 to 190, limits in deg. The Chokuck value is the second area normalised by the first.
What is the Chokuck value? 1.0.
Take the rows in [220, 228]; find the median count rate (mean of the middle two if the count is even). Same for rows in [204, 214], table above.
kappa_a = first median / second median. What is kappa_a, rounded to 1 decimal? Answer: 2.4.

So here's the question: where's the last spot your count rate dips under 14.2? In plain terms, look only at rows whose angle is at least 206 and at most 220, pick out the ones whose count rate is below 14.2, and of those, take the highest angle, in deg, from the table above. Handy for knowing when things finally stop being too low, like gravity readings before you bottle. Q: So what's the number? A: 219.0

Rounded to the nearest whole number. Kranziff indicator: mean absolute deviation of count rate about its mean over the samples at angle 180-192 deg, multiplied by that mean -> 16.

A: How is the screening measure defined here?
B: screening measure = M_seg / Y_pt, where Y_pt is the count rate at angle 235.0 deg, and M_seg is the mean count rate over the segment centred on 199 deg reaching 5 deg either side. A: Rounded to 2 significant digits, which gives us 0.56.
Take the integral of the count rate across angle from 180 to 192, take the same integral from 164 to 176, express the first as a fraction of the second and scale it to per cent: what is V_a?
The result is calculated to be 89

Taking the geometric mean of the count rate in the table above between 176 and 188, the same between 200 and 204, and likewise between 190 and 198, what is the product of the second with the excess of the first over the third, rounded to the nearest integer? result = 32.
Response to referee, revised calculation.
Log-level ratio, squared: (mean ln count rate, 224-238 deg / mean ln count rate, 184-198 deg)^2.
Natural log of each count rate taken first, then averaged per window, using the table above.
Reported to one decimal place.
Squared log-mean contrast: 1.2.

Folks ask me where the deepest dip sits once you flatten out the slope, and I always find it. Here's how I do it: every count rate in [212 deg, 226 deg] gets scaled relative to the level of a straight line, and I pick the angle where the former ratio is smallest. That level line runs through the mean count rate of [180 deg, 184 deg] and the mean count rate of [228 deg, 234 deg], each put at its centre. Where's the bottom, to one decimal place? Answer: 213.0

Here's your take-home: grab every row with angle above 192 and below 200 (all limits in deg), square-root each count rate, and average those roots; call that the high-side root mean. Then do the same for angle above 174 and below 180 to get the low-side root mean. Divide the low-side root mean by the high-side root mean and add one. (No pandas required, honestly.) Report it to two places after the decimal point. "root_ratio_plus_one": 2.26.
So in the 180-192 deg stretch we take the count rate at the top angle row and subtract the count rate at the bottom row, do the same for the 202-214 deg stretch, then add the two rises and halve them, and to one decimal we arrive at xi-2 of -1.9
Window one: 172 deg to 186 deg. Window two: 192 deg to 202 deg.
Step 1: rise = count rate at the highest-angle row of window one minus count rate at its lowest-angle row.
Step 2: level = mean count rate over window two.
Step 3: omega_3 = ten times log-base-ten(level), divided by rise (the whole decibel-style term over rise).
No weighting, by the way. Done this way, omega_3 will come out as -13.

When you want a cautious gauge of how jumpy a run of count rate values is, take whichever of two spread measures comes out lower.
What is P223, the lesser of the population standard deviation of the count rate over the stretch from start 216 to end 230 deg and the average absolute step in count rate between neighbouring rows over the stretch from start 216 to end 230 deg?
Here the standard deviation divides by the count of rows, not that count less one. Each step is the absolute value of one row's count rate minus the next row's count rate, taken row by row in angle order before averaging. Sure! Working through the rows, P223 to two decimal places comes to 1.27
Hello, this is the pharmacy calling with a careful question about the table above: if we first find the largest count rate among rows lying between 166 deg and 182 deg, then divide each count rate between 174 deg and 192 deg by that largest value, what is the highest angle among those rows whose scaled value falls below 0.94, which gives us 191.0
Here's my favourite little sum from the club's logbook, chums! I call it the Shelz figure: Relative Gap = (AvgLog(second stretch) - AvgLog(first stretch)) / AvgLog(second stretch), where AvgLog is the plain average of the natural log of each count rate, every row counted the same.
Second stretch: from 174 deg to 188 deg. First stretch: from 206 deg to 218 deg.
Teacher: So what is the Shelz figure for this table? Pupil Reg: 0.24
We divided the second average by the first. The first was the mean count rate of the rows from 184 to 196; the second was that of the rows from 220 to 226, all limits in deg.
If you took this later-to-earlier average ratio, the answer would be 1.3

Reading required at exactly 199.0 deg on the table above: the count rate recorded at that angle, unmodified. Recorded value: 9.033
